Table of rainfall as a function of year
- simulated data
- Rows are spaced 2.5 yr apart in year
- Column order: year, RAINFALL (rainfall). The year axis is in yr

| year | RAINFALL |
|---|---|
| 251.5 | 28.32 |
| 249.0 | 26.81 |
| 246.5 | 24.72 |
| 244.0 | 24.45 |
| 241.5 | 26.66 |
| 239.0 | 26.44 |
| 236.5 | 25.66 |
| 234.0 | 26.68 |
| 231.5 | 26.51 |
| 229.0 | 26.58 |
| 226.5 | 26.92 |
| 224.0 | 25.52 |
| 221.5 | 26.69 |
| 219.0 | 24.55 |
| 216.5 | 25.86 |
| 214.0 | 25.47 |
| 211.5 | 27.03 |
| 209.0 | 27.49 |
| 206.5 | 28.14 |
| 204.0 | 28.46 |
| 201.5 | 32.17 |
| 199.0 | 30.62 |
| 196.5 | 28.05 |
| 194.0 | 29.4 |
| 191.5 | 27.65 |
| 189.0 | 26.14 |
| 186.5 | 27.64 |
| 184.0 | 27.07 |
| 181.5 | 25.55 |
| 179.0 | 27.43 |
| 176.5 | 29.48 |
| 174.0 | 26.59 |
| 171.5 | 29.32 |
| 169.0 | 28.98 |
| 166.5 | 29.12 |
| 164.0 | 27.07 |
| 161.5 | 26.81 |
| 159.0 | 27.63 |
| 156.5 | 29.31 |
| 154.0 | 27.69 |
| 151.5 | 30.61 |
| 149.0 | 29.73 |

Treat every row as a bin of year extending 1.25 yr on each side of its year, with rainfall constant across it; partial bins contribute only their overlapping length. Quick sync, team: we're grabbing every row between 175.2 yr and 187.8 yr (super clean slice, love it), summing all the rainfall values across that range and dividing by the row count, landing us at 27.4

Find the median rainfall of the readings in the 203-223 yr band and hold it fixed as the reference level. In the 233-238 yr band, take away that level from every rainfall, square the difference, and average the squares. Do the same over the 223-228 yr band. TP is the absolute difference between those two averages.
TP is 0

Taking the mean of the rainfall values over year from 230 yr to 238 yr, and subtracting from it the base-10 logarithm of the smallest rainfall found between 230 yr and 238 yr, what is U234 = 24.9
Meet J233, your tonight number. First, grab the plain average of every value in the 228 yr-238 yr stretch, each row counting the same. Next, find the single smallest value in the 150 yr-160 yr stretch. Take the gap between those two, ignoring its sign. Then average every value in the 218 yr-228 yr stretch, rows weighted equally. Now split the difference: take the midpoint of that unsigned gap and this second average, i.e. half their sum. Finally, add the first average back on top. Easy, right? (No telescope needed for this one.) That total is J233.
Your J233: 40.0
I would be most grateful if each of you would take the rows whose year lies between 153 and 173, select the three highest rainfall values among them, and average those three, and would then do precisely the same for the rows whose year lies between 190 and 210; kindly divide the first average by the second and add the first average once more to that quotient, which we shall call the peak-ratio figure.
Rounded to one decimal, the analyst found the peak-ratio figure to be 30.2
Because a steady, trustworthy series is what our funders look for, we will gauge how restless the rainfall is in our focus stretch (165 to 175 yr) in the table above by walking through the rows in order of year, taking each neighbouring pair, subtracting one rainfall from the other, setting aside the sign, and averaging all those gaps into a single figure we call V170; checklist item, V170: 1.1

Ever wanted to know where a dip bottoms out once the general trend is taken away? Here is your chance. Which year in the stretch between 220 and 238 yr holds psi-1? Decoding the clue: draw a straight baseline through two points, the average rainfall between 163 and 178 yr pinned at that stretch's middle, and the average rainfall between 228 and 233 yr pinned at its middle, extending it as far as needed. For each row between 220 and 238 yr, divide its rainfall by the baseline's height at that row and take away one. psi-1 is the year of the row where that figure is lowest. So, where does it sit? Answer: 224.0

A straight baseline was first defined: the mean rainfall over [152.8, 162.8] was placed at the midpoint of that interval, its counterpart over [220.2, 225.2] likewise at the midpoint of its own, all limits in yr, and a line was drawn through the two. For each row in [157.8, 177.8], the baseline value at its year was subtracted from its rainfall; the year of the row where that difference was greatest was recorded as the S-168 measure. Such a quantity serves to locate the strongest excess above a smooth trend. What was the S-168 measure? 176.5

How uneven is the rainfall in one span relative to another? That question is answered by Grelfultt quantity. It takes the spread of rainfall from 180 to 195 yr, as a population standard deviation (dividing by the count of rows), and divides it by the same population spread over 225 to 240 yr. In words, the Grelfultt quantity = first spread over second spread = 3.1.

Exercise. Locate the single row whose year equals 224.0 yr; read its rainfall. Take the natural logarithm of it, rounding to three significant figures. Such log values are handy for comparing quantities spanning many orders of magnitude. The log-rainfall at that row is 3.24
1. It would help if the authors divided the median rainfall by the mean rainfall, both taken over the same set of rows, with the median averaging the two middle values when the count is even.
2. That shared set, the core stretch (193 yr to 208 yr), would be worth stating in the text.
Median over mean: 0.98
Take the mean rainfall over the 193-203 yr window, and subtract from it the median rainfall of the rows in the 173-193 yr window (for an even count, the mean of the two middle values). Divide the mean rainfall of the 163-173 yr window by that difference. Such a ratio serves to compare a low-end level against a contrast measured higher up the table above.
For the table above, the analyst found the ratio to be 10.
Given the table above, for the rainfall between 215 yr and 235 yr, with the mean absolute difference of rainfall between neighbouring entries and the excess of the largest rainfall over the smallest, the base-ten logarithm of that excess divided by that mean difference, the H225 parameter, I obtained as 0.400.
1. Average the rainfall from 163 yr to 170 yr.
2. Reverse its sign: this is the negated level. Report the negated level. -28.4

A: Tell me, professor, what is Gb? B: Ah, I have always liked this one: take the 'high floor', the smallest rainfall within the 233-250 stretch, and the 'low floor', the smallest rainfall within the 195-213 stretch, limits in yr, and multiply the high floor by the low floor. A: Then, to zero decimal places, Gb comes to 661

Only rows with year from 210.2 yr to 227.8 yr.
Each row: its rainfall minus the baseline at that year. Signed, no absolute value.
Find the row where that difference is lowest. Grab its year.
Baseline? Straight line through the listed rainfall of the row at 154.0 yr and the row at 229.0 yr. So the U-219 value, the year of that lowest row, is 219.0 yr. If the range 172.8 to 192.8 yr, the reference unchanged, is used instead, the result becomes 181.5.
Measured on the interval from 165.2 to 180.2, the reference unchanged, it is 174.0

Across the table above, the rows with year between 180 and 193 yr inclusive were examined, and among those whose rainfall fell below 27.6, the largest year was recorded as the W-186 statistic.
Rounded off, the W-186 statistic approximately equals 189.0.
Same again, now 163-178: 174.0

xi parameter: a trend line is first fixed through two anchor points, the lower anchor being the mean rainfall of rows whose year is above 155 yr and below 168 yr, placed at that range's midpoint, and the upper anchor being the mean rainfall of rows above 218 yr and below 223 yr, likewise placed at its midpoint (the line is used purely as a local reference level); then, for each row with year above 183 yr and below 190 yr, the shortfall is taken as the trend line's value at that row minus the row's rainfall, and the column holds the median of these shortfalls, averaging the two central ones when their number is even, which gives 0.0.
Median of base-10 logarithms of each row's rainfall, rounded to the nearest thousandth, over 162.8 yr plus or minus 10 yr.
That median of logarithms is 1.452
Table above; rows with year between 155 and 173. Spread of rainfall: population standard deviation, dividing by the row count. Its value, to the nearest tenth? 1.0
